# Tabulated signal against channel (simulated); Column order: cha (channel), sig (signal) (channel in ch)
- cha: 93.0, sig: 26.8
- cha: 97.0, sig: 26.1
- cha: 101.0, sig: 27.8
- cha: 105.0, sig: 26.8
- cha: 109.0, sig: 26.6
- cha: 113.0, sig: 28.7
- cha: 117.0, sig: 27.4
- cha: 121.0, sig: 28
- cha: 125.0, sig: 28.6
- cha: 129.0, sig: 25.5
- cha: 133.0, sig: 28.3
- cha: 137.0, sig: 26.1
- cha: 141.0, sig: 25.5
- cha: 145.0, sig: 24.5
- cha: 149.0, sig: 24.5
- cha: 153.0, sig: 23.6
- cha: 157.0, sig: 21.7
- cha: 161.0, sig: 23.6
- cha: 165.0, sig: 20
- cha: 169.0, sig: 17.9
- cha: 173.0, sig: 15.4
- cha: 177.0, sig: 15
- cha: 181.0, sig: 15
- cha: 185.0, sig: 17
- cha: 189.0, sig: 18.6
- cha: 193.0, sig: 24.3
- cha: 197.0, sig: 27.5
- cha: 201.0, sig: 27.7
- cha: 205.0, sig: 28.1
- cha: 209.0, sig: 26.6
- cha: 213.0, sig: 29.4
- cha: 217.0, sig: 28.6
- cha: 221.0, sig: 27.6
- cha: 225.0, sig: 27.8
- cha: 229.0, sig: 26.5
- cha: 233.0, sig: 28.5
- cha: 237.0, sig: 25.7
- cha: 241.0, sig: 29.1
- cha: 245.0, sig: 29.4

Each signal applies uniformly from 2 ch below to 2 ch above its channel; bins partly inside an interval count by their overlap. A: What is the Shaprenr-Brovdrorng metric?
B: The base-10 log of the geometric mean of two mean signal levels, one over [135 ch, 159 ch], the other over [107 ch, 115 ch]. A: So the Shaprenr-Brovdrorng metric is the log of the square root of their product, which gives 1.41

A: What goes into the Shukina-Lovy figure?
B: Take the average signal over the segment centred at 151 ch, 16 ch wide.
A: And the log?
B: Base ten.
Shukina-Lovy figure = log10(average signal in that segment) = 1.37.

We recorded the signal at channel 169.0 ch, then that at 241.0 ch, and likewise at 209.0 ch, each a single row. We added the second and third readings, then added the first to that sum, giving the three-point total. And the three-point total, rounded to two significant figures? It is 74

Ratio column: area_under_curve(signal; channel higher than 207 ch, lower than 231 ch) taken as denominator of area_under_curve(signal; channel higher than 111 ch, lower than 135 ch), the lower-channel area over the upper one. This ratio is 1.00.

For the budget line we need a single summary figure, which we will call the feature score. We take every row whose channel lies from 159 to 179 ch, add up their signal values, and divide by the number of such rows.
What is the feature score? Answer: 18.4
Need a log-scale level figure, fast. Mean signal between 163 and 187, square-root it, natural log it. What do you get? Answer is 1.41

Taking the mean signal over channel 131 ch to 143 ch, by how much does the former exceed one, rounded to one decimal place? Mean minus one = 25.6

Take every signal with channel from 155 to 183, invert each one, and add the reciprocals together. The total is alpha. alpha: 0.393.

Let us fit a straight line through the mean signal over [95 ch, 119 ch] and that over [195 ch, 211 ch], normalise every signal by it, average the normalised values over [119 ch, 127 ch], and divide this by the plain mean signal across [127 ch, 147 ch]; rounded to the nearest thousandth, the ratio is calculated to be 0.040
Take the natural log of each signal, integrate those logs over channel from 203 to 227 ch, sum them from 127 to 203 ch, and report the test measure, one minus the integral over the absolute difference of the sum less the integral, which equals -2.7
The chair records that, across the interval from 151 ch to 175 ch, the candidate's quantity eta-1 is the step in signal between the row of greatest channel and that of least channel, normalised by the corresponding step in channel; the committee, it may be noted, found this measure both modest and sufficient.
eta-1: -0.41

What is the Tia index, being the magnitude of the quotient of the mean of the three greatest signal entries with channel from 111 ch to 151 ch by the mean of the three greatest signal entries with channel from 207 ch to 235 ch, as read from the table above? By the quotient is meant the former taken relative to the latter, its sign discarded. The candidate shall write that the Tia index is 0.99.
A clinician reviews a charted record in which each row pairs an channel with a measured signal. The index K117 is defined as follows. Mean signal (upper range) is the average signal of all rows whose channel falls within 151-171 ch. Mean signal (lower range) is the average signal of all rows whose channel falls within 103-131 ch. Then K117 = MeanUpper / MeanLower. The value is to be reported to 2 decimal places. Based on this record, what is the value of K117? 0.78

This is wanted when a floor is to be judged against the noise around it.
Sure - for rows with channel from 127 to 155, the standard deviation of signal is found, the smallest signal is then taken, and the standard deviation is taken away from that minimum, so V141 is 22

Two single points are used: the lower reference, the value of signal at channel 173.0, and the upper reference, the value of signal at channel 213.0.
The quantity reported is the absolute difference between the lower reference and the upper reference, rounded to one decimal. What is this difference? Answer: 14.0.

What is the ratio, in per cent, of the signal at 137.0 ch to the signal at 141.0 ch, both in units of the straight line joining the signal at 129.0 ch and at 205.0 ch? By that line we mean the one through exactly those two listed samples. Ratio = 103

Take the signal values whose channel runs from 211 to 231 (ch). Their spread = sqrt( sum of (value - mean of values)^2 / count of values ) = 0.98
